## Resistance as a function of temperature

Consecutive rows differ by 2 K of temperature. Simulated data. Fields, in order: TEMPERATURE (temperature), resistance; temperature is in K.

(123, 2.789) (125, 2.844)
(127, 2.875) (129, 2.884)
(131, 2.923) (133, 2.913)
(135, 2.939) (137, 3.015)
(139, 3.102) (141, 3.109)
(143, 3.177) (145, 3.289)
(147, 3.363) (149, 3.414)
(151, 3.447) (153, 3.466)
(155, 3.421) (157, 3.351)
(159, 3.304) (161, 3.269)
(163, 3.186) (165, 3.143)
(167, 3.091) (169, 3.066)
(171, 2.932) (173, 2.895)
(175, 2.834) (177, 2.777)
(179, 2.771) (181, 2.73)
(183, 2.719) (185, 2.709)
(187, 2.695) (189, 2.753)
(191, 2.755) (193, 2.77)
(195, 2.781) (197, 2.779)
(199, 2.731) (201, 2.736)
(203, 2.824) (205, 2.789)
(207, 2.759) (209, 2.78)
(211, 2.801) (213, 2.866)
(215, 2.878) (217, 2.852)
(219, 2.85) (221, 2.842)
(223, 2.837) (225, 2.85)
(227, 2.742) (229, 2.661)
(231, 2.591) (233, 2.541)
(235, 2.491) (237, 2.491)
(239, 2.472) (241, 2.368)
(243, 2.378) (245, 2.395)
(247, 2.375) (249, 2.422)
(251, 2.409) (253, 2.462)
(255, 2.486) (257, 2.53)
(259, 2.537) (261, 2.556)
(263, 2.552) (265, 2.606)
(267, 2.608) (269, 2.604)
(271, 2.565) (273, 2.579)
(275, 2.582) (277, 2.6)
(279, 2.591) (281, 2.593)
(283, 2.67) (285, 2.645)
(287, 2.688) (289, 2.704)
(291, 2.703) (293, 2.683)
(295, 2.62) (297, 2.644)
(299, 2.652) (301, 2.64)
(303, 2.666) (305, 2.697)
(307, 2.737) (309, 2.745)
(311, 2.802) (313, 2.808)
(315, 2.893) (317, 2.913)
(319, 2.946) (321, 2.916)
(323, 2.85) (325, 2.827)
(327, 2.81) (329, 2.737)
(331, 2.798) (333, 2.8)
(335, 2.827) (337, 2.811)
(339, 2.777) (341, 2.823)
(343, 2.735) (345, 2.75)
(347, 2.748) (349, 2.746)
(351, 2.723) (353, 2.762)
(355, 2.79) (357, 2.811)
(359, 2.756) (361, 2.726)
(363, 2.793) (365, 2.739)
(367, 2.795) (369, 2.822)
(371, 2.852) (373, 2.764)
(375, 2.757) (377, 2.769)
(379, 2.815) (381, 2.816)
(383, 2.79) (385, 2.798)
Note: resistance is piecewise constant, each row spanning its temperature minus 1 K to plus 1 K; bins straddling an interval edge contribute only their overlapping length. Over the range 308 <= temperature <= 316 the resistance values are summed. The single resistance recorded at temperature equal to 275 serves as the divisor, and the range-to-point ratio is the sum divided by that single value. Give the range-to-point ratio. 4.36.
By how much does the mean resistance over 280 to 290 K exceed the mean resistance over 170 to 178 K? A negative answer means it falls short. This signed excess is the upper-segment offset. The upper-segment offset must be -0.2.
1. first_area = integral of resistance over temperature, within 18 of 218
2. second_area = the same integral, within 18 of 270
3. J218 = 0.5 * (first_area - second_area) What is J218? 3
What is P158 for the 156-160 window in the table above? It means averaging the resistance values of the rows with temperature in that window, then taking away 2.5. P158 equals 0.83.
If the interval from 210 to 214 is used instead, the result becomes 0.33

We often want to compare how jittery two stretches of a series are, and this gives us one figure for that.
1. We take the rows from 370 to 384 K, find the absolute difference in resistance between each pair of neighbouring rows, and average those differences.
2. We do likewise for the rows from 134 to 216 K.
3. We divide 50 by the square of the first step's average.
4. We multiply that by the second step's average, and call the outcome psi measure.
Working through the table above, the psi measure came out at 2376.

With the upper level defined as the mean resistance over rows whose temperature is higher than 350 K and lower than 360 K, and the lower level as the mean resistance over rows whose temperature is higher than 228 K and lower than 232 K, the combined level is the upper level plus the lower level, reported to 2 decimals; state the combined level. 5.39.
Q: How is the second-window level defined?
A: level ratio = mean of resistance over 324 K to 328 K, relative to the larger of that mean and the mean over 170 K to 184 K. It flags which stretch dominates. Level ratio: 1.00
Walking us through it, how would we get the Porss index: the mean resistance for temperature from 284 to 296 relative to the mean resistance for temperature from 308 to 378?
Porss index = 0.96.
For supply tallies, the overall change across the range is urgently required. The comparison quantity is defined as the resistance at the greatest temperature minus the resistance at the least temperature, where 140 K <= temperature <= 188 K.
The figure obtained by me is -0.41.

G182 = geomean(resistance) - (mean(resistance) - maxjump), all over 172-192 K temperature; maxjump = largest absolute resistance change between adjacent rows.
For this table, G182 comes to 0.060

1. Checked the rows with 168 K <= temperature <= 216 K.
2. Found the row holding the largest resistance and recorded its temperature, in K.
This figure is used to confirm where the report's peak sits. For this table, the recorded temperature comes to 169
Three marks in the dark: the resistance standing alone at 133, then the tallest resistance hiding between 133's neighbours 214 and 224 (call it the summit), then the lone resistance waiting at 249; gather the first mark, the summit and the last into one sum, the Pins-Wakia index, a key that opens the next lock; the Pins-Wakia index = 8.21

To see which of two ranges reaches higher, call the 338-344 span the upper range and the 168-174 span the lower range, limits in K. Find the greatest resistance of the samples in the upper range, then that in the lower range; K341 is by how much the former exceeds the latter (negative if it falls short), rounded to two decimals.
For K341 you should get -0.24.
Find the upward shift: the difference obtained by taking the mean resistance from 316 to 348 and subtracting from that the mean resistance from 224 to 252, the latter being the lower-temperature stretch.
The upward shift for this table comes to 0.30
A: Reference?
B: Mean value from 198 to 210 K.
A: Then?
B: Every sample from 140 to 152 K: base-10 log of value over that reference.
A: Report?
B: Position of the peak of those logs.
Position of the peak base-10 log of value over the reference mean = 151 K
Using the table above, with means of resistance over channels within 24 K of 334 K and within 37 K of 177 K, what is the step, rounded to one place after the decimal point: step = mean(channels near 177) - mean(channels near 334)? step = 0.2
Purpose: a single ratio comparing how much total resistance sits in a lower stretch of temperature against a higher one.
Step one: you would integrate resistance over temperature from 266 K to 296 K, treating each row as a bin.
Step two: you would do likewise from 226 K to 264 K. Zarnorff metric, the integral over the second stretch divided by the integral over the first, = 1.2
